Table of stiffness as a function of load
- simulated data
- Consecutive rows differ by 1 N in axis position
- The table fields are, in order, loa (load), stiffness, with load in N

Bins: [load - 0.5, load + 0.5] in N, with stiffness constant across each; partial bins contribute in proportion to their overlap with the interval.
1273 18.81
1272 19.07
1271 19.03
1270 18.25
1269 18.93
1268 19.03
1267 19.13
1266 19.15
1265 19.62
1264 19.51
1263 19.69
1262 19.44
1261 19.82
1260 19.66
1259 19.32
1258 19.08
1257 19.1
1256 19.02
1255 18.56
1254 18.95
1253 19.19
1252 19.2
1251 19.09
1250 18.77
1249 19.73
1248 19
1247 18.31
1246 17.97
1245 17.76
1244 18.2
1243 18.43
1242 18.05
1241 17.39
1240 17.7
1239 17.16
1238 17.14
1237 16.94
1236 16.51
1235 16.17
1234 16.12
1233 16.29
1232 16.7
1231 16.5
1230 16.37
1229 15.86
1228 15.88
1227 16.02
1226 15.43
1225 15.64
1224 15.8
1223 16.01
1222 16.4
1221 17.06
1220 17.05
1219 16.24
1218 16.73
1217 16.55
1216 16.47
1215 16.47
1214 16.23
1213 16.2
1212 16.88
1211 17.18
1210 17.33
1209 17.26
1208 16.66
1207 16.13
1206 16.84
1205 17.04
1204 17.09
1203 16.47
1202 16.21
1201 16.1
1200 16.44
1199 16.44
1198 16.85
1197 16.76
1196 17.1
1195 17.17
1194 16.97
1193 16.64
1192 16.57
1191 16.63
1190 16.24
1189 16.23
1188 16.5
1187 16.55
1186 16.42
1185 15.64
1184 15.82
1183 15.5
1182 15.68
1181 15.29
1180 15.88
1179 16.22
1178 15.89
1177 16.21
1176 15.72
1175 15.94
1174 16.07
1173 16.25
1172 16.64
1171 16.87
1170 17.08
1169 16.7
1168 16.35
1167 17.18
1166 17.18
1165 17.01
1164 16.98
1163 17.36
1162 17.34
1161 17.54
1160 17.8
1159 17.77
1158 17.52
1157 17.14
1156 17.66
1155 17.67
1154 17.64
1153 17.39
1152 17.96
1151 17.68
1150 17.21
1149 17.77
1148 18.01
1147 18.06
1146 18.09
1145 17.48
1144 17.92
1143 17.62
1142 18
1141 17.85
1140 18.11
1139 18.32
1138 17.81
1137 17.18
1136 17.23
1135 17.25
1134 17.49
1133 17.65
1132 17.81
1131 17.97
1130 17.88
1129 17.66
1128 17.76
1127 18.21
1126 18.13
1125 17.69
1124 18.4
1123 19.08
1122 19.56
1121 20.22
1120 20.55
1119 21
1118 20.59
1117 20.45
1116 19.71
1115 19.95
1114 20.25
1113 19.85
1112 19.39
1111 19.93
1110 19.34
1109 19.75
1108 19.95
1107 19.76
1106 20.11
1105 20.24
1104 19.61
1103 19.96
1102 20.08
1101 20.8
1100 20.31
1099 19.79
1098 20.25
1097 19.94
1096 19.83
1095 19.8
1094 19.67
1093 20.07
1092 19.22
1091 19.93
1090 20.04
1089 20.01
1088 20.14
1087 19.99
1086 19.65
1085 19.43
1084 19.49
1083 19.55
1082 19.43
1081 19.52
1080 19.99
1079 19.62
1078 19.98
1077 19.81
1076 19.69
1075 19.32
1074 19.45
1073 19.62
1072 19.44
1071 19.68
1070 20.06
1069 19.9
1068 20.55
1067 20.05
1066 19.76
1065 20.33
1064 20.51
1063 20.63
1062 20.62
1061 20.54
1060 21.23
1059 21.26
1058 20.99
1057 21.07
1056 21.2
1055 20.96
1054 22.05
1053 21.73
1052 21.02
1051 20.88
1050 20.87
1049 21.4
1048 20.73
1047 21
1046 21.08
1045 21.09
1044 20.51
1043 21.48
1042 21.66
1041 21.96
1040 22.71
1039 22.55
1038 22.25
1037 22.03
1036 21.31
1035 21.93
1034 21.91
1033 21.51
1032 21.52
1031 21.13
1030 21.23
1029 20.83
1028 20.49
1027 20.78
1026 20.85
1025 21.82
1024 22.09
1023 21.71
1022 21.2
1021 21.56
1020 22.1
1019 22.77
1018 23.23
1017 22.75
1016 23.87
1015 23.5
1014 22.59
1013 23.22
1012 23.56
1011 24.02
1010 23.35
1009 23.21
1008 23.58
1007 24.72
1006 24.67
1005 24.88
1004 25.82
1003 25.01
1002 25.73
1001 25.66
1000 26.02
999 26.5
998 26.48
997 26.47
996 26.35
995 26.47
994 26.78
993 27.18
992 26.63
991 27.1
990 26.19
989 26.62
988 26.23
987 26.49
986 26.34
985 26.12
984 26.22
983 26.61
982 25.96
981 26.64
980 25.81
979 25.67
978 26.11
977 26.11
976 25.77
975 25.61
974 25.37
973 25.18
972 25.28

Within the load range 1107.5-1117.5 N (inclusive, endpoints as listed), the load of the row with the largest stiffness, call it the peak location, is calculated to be 1117 N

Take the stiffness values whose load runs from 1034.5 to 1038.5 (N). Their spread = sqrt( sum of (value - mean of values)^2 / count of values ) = 0.35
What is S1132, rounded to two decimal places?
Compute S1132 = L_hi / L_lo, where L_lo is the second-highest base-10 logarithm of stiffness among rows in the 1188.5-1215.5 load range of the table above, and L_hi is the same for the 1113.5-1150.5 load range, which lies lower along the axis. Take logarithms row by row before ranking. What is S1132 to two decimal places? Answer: 1.06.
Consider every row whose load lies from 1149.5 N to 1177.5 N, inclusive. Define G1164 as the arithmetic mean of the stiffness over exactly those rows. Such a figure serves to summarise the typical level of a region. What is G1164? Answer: 17.1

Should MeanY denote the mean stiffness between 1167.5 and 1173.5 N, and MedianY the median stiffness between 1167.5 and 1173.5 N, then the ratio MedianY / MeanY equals 1.00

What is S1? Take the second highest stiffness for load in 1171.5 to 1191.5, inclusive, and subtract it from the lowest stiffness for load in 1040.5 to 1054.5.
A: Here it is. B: 3.9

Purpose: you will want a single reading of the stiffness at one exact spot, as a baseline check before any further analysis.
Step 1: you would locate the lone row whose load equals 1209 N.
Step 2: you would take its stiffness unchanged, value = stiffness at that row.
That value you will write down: 17.26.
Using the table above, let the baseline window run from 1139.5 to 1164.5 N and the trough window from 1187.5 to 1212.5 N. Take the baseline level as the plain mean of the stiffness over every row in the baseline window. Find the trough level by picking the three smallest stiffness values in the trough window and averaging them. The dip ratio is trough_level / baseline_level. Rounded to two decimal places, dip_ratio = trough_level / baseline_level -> 0.91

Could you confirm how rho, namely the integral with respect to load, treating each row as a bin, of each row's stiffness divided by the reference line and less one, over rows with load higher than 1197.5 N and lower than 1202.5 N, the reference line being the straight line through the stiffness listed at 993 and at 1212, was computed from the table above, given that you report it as -0.3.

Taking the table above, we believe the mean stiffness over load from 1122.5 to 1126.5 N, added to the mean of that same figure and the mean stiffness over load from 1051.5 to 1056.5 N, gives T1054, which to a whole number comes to 38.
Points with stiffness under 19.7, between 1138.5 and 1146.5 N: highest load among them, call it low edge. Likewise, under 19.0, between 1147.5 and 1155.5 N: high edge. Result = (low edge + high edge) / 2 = 1150.5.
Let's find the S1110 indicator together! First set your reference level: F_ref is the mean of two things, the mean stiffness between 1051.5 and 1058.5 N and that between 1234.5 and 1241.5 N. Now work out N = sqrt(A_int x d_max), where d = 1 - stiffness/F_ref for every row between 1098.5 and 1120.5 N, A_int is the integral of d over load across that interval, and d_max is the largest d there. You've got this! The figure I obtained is 0.10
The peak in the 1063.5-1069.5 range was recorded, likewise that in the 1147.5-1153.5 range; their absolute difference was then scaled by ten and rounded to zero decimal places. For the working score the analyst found 25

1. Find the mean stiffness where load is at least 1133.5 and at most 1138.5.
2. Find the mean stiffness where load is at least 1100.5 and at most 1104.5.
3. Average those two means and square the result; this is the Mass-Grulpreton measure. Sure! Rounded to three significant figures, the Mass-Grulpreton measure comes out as 352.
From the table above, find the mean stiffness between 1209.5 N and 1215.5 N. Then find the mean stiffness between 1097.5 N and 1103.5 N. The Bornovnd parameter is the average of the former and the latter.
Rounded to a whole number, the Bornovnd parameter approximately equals 18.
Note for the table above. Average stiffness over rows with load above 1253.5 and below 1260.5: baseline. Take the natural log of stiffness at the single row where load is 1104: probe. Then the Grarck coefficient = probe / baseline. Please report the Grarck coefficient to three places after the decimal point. 0.156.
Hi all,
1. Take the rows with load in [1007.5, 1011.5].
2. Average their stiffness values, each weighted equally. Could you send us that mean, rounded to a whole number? 24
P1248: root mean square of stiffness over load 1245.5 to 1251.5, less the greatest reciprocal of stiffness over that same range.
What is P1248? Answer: 19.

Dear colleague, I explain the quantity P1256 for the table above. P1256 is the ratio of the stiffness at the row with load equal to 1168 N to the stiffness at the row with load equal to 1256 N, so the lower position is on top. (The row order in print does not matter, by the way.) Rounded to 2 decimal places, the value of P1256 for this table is 0.86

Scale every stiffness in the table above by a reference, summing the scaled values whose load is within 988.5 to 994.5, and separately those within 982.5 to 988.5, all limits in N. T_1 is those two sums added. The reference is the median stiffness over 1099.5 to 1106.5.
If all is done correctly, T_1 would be 15.8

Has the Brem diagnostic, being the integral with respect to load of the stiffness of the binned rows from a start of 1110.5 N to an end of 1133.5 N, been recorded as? 440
